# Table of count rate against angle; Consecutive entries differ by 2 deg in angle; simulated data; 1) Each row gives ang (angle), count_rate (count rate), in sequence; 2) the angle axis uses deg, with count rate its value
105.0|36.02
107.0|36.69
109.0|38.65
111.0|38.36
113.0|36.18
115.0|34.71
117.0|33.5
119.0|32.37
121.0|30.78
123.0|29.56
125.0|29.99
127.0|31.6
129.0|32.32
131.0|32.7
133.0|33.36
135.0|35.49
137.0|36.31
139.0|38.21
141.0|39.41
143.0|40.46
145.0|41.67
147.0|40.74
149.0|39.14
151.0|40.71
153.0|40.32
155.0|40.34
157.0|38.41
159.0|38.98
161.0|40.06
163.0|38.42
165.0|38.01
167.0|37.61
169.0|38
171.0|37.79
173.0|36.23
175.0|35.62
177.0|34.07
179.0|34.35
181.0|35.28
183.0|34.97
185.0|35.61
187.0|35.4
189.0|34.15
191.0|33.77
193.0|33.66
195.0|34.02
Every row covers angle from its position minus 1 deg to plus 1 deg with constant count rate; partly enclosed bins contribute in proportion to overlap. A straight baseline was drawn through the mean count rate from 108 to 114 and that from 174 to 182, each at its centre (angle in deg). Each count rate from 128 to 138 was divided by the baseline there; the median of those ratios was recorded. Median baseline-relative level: 0.91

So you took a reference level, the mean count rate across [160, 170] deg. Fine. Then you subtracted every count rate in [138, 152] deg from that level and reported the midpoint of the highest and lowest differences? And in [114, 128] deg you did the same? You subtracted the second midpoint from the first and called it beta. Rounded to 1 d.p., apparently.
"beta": -7.8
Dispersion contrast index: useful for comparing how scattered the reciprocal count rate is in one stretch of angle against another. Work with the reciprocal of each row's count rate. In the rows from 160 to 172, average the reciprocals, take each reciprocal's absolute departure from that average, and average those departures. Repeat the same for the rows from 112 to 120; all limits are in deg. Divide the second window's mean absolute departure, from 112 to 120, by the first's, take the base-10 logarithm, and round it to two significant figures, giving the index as 0.42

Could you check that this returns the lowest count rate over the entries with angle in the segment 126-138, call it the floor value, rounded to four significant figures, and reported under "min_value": 31.60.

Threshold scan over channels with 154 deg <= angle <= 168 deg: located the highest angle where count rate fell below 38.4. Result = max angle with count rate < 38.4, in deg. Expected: 167.0 deg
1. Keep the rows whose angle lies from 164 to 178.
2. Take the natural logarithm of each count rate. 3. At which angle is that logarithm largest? 165.0 deg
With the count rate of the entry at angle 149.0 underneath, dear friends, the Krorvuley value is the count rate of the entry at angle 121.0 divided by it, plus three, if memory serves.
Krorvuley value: 3.79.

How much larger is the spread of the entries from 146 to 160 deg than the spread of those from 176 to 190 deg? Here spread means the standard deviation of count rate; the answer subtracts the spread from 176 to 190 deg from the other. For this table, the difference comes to 0.3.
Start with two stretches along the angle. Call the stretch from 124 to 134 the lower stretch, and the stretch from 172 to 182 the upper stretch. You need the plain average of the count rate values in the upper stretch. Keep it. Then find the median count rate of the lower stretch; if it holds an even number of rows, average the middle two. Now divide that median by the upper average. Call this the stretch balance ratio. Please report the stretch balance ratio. 0.92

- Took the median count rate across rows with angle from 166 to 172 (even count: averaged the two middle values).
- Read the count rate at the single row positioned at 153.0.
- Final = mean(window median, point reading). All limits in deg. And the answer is 39.1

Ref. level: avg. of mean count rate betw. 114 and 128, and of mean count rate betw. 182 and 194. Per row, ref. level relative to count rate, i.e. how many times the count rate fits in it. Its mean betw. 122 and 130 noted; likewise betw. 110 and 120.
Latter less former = -0.126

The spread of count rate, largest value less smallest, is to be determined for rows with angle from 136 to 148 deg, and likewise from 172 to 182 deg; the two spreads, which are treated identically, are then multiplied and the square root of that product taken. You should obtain 3.4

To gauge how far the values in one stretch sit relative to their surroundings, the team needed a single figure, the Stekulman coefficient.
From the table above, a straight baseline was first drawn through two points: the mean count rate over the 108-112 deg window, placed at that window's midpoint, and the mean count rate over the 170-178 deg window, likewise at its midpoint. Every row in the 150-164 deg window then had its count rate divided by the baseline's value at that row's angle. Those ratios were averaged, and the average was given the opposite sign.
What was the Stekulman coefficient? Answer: -1.08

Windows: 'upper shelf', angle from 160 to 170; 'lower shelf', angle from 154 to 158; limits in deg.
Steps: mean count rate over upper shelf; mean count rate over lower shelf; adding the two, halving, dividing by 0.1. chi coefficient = 389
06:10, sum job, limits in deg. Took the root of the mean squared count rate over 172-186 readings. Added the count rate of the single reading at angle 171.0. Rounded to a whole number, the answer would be 73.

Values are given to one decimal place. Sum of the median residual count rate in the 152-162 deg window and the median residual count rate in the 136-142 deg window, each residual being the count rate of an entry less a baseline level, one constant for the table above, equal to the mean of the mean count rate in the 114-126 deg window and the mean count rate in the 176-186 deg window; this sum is 11.6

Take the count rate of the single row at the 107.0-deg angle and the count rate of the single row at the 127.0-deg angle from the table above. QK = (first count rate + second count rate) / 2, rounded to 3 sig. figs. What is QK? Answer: 34.1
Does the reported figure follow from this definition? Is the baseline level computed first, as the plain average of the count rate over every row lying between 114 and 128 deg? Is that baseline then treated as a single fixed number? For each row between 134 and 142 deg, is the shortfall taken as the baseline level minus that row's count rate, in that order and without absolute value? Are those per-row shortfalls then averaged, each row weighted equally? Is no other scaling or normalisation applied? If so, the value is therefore -5.6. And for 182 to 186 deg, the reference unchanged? -3.5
